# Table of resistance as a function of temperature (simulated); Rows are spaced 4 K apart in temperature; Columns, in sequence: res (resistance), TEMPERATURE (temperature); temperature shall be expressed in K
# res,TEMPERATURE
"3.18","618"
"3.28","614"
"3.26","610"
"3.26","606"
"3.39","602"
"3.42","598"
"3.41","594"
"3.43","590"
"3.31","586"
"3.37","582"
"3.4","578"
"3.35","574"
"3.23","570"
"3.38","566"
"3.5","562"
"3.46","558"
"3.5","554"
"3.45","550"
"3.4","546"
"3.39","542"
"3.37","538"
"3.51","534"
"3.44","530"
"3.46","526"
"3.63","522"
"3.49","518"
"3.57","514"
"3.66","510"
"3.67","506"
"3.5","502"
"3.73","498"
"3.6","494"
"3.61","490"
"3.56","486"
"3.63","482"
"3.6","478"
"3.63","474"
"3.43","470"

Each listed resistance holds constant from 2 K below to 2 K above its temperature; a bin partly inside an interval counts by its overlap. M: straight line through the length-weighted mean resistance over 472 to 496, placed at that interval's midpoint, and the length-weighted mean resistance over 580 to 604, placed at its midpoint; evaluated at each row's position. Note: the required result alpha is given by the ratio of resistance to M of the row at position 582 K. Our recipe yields 0.99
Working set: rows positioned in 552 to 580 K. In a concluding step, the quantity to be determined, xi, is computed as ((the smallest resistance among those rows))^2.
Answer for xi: 10.4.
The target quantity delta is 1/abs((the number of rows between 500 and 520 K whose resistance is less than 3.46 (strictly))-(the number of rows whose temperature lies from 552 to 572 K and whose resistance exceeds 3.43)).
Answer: 0.33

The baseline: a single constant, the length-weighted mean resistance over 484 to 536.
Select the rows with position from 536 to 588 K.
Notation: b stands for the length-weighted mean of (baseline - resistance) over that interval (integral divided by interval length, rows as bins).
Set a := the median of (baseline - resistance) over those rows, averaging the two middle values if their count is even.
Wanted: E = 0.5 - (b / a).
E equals -0.5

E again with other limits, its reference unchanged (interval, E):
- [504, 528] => 0.2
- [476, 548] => -3.5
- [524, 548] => -0.4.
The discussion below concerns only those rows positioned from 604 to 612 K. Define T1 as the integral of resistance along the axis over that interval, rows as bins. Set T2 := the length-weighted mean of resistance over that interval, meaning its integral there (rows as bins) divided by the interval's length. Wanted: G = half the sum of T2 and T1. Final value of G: 14.7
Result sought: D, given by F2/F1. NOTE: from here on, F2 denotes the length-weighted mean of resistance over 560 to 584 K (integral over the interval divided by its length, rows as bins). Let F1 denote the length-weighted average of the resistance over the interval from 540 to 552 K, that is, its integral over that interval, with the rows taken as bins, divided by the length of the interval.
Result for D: 0.988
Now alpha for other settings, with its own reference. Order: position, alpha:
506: 1.03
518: 0.99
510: 1.03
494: 1.00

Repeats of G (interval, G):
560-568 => 15.5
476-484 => 16.3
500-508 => 16.1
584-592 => 15.2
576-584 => 15.2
